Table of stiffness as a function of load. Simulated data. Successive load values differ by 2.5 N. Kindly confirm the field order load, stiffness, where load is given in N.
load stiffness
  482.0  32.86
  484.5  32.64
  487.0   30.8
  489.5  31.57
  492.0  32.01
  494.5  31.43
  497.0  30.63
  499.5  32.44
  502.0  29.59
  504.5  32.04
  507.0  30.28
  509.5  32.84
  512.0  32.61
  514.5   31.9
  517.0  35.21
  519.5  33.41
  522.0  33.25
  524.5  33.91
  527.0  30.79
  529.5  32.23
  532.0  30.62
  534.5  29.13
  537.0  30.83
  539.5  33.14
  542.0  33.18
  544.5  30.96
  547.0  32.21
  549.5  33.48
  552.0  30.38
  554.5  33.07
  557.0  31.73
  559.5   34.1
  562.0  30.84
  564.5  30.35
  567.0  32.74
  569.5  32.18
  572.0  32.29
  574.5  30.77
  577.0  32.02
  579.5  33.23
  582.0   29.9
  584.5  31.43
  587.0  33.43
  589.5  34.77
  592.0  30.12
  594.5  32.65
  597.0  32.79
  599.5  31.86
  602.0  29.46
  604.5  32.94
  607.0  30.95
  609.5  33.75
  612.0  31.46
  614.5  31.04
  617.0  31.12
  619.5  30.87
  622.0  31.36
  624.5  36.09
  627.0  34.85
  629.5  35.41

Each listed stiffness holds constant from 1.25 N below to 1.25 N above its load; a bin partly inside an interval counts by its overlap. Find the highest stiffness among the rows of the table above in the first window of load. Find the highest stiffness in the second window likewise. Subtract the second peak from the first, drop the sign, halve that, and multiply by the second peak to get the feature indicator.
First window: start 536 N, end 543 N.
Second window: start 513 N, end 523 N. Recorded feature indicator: 36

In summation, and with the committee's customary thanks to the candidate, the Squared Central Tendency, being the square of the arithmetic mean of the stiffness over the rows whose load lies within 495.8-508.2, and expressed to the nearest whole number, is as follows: 961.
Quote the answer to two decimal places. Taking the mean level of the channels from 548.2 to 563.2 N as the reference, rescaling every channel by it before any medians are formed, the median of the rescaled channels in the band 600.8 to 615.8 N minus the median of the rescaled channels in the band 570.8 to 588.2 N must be -0.02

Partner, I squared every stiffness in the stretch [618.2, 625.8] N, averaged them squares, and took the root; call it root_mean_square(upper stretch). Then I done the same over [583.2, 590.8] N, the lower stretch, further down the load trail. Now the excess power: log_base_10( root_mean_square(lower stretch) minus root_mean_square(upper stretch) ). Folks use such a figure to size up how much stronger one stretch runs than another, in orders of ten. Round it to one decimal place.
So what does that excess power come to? -0.4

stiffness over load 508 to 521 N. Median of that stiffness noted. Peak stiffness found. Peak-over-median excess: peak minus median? 2.4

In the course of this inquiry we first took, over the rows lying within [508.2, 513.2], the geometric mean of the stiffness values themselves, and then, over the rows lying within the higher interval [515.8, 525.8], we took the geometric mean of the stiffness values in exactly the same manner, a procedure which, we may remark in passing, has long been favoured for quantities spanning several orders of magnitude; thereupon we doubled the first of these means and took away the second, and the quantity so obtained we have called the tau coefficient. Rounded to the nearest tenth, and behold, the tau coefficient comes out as 31.5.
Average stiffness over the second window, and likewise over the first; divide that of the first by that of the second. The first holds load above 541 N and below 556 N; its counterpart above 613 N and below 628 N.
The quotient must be 0.990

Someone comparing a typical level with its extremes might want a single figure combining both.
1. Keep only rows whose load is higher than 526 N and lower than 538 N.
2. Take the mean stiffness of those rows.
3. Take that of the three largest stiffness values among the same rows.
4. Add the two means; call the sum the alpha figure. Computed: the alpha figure 62.0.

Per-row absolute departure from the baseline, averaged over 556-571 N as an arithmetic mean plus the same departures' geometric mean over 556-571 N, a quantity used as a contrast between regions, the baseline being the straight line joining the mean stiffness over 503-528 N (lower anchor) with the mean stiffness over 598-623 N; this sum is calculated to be 1.83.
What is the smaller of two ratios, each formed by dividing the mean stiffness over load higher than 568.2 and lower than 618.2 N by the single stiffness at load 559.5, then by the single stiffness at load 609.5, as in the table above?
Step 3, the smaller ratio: 0.94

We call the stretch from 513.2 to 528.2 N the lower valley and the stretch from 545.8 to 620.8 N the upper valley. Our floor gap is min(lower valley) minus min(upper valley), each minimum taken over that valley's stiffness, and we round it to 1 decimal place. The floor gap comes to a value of 1.3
